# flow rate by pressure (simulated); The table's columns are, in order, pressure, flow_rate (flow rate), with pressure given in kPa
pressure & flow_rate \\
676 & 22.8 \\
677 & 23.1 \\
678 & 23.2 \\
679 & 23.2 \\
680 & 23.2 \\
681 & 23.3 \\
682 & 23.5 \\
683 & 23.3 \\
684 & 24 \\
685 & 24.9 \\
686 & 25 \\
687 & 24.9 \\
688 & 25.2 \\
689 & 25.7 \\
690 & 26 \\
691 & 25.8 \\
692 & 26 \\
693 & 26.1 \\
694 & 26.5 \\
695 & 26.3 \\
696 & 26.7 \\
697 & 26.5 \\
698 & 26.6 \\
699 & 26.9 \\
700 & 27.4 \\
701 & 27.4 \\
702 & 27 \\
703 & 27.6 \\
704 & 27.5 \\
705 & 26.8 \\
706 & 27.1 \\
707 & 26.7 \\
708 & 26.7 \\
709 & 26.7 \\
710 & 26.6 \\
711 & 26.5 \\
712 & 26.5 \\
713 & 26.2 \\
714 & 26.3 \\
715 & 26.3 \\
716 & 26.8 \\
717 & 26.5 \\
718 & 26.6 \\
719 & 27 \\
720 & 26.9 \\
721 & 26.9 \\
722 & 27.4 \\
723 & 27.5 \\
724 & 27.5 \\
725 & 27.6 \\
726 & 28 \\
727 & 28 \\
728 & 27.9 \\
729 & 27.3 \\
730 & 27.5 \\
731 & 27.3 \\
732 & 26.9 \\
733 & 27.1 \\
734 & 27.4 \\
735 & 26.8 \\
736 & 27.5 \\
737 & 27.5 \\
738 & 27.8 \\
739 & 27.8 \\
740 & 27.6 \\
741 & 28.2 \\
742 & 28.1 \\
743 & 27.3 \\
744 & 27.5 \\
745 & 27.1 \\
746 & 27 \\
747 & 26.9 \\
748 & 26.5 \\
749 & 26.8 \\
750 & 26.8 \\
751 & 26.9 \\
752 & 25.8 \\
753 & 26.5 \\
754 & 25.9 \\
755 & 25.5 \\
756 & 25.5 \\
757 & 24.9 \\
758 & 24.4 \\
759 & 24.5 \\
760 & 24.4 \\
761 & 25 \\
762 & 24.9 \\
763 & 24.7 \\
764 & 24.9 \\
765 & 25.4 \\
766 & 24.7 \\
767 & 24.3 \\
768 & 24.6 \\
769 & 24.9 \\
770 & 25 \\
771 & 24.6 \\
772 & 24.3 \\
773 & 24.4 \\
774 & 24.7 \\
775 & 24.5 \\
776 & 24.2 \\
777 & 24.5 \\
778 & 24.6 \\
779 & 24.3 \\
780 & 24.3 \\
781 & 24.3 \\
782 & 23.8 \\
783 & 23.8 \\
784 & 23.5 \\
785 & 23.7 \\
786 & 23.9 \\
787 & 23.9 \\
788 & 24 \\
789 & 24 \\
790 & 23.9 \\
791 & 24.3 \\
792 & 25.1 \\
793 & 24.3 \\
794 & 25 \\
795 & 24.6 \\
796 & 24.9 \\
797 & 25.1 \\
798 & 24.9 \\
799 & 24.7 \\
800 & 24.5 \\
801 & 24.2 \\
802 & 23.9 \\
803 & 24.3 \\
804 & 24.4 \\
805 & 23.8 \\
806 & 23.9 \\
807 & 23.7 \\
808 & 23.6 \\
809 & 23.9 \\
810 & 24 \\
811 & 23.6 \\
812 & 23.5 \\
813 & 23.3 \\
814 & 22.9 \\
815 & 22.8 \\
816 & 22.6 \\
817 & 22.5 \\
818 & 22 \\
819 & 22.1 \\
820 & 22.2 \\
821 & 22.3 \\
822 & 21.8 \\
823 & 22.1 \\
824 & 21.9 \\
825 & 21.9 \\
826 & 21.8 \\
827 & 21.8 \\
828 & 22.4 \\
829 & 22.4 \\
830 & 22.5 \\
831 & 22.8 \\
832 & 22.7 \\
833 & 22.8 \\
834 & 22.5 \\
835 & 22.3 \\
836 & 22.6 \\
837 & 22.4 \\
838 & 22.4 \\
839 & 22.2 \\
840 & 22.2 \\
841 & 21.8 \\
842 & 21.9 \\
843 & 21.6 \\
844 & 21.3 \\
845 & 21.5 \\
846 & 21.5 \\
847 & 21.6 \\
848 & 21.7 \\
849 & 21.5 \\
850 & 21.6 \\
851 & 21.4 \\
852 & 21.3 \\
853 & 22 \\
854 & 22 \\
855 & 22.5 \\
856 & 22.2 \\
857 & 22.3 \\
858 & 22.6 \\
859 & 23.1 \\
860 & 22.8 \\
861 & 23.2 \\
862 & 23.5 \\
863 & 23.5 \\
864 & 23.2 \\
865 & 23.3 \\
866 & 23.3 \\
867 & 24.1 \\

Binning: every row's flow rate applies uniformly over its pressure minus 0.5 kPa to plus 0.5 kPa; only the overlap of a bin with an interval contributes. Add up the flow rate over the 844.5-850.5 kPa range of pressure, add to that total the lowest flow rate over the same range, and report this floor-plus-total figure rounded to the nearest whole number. 151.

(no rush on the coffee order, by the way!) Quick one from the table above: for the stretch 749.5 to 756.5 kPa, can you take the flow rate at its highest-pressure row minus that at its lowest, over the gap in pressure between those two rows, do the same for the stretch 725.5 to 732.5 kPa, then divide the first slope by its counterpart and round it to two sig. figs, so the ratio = 1.2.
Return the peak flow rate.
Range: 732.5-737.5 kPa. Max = 27.5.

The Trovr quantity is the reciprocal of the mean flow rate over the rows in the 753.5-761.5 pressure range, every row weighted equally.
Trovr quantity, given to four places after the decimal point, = 0.0400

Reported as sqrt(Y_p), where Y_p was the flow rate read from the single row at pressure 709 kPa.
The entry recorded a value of 5.17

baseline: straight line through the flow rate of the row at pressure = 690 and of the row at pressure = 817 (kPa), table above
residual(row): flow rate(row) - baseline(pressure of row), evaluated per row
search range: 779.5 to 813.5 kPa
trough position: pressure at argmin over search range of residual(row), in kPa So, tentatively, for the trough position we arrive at 784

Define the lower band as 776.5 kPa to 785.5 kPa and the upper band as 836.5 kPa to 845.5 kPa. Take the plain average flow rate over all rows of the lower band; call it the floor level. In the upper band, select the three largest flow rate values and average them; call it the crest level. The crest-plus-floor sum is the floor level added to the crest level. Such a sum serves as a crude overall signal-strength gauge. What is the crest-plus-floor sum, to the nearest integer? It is 46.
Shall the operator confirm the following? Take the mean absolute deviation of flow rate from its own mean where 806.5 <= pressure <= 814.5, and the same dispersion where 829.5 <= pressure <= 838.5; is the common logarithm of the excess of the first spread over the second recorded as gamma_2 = -1.0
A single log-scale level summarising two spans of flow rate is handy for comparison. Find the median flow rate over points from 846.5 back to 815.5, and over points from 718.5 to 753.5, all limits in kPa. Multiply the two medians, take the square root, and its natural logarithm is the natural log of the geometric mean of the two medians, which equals 3.20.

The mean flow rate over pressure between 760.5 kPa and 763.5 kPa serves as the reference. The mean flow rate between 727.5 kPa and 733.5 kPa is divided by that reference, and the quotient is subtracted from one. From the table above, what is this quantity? -0.10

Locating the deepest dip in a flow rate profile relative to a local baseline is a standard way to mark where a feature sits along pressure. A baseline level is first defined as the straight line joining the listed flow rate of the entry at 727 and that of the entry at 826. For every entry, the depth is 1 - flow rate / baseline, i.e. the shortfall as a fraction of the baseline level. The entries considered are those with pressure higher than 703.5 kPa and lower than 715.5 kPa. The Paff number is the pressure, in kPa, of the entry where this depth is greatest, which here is 713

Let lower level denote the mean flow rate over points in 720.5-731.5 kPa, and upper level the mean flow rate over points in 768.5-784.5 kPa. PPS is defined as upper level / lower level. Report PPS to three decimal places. 0.885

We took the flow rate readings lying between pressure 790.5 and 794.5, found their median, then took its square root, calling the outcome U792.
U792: 4.96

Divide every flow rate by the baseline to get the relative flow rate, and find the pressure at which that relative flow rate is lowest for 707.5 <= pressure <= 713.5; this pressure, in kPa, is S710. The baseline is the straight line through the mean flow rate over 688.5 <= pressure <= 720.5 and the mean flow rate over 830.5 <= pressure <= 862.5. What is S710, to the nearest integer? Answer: 713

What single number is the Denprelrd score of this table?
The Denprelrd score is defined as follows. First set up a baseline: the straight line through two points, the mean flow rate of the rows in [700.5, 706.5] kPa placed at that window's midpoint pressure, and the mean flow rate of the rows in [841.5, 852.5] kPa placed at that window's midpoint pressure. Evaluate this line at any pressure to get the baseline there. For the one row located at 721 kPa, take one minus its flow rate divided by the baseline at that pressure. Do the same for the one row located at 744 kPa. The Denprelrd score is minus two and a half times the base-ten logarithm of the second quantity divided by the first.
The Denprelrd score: -1.8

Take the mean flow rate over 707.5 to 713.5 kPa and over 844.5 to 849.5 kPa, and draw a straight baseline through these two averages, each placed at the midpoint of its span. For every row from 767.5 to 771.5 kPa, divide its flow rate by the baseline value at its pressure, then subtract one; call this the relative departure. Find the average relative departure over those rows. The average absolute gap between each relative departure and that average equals 0.0072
